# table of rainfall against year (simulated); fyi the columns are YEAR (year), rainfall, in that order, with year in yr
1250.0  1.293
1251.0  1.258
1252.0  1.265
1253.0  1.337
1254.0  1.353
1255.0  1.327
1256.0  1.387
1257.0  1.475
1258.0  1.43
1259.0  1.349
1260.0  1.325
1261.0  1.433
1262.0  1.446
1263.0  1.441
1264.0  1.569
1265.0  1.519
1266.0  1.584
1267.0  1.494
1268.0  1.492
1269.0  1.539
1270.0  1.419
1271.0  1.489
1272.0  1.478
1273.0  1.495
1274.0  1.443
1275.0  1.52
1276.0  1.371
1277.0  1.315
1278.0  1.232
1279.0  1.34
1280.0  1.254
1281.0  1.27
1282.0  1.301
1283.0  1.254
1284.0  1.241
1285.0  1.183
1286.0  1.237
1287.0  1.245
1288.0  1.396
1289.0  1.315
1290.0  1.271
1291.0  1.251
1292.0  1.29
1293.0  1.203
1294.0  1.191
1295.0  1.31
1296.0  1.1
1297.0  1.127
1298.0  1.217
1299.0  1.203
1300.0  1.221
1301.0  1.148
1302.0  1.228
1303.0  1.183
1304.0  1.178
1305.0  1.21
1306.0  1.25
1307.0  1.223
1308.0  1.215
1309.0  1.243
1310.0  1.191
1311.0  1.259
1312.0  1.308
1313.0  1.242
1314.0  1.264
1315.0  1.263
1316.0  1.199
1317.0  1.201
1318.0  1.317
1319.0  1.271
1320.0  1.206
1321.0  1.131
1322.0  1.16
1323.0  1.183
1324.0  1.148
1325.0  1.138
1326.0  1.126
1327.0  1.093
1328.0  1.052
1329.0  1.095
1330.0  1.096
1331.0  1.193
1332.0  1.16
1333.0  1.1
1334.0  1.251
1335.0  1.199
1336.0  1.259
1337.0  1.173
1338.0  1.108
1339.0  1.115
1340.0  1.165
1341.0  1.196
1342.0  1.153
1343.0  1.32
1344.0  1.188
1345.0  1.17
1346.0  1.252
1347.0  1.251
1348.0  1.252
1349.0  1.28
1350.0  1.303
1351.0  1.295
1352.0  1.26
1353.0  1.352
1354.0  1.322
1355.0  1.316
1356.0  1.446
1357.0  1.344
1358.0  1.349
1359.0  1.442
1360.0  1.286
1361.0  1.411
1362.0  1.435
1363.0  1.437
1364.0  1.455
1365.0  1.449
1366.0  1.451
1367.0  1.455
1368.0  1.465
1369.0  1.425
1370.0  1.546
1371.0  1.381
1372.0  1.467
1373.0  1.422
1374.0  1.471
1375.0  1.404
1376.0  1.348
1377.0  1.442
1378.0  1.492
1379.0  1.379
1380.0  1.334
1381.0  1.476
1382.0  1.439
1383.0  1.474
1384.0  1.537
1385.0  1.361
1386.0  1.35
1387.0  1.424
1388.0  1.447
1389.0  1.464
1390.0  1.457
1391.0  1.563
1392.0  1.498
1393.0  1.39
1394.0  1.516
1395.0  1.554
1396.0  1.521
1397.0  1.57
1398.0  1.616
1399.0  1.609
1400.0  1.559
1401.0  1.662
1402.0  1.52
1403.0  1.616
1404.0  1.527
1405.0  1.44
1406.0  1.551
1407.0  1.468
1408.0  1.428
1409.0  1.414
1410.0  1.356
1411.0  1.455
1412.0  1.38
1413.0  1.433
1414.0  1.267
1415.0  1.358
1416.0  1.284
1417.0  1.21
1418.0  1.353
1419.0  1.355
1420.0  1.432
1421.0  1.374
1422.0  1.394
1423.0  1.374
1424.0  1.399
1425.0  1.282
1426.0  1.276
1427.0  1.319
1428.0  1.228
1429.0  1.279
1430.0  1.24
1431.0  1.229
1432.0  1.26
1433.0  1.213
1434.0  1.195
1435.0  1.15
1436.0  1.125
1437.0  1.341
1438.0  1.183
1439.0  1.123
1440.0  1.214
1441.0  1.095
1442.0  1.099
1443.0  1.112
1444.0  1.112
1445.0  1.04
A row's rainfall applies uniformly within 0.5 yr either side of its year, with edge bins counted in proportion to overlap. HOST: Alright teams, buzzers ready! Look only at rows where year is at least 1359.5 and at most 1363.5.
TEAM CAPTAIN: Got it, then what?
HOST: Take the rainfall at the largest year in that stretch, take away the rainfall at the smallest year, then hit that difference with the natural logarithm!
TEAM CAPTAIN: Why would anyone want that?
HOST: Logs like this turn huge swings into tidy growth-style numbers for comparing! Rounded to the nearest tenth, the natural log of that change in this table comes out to -1.9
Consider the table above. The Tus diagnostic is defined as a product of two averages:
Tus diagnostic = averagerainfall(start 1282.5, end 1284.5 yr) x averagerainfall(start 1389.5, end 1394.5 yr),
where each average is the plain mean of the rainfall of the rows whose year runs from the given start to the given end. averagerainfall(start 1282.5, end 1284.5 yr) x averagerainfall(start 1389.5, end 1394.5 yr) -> 1.85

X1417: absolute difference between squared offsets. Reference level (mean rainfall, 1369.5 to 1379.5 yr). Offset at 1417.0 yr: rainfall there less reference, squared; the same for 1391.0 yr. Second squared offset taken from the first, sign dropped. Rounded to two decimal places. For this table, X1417 0.03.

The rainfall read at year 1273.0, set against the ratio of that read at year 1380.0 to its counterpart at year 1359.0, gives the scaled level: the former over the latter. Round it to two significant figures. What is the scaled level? 1.6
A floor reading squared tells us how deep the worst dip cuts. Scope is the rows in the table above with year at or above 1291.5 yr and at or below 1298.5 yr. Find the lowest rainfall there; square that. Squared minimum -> 1.21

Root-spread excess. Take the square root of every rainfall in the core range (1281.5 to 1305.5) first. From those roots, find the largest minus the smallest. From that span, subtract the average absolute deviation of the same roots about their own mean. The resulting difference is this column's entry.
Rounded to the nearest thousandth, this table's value 0.111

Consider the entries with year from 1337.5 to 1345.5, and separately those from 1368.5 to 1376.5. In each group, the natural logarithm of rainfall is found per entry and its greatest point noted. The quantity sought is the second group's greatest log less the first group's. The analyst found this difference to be 0.16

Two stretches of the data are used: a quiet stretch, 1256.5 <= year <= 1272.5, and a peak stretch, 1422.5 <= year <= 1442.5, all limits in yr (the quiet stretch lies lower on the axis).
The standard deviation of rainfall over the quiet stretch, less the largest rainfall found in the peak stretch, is -1.33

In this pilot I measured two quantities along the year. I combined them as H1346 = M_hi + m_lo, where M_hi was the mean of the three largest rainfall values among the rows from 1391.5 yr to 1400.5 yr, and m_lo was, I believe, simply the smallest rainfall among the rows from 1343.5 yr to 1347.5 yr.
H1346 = 2.77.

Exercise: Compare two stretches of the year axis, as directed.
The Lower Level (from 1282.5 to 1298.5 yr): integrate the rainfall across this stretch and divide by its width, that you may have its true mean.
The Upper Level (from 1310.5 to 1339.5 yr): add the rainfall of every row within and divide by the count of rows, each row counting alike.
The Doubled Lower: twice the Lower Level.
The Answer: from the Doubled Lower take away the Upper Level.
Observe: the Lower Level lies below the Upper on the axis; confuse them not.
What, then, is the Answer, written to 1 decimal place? 1.3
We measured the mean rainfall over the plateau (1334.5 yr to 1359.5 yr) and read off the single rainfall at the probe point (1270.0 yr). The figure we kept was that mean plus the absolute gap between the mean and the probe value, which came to 1.42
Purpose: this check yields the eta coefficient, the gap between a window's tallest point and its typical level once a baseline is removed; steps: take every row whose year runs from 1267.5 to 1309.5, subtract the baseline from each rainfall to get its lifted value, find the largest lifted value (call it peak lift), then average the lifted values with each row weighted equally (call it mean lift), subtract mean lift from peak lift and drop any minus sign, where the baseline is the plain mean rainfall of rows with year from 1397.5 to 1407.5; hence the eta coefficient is 0.25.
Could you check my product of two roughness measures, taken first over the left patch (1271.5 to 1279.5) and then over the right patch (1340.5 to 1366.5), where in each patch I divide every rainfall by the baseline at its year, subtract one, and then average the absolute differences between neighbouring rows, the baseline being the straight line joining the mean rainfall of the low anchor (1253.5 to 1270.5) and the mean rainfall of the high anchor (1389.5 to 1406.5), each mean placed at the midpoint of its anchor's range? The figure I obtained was 0.0019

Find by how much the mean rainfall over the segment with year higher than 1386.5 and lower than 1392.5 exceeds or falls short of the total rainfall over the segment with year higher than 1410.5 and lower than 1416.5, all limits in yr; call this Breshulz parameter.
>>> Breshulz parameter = -7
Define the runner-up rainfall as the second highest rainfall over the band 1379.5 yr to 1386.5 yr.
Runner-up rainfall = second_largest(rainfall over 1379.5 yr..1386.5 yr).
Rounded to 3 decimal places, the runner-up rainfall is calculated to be 1.476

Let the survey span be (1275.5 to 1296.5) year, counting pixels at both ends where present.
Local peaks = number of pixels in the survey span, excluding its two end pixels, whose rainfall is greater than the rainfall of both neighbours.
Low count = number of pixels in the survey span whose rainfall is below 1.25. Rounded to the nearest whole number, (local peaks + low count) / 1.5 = 9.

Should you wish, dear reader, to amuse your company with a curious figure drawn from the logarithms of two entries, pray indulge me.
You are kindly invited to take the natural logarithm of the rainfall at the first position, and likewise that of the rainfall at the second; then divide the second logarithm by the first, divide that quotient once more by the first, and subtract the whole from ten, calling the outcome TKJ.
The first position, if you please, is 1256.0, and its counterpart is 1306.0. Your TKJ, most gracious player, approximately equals 8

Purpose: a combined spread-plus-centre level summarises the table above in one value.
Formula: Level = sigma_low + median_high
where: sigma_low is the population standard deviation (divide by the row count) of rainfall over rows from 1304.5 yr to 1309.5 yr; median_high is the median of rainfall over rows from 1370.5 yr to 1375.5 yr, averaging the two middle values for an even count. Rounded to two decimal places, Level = 1.44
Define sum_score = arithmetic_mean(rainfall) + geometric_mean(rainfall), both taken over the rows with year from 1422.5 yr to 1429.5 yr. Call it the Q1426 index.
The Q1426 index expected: 2.62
